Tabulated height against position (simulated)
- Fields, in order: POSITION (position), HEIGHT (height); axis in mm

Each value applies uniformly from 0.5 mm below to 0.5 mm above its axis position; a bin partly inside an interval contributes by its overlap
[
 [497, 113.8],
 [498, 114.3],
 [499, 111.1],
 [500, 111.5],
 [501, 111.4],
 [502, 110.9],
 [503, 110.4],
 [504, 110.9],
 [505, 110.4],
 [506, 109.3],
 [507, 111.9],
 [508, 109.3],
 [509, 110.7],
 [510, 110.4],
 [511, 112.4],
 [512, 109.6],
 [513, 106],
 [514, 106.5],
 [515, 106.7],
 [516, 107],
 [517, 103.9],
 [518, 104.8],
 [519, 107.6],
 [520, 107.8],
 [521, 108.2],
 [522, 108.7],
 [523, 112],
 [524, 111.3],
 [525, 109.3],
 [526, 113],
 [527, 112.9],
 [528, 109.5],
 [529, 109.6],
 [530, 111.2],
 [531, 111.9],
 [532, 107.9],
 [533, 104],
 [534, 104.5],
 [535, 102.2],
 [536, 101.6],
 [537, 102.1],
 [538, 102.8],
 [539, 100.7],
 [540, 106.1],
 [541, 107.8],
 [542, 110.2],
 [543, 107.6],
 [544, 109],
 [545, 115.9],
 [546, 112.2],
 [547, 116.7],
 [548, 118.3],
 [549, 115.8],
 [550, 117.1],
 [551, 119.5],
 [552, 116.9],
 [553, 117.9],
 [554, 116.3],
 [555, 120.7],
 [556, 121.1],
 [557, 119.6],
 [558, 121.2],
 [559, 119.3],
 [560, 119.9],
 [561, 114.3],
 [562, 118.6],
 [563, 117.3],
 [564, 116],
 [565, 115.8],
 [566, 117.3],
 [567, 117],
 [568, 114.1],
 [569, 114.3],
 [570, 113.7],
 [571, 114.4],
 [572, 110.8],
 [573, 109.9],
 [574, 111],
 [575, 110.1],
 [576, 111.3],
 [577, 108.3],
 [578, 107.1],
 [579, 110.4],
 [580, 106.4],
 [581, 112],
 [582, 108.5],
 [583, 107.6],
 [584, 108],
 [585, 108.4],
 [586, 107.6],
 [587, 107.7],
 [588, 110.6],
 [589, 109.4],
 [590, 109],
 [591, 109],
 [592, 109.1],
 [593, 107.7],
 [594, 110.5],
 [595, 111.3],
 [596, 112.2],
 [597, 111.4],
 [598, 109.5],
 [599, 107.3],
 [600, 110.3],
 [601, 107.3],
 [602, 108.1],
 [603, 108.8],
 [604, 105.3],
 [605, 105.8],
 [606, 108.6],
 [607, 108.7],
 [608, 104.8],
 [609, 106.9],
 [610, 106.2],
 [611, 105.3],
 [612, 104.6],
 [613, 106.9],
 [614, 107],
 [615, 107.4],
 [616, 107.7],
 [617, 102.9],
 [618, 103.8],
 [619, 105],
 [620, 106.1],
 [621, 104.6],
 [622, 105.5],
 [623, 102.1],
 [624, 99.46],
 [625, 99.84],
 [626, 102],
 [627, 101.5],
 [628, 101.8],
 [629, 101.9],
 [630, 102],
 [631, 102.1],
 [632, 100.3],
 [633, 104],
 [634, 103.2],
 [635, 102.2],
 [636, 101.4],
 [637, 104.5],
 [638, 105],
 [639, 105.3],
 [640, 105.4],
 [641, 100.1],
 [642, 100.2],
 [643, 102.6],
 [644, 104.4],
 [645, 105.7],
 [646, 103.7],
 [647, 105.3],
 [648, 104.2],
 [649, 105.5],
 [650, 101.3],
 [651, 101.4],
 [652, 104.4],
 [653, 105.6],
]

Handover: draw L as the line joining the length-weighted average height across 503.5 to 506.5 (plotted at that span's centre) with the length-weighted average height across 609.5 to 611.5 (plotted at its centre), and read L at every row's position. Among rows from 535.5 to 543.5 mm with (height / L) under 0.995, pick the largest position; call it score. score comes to 543 mm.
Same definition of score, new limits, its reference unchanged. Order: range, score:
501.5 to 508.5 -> 508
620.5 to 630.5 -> 630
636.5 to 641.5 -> 641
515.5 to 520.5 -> 520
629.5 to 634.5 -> 634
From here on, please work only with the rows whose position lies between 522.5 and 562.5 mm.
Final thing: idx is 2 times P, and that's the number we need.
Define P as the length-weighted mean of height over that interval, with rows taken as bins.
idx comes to 224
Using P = 112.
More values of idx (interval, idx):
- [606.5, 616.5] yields 213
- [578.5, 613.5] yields 217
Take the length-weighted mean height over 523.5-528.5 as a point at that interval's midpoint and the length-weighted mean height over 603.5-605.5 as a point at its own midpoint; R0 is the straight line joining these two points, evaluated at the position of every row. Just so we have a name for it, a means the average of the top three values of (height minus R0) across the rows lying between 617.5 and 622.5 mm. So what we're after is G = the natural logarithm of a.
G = 0.1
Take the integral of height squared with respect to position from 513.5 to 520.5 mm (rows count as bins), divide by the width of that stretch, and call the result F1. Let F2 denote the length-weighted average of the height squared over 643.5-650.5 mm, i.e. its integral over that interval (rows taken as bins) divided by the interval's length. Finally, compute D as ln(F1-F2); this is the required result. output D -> 6.1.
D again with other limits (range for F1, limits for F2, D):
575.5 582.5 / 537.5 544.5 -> 6.4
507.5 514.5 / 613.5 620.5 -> 6.6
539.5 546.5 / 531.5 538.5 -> 7.2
